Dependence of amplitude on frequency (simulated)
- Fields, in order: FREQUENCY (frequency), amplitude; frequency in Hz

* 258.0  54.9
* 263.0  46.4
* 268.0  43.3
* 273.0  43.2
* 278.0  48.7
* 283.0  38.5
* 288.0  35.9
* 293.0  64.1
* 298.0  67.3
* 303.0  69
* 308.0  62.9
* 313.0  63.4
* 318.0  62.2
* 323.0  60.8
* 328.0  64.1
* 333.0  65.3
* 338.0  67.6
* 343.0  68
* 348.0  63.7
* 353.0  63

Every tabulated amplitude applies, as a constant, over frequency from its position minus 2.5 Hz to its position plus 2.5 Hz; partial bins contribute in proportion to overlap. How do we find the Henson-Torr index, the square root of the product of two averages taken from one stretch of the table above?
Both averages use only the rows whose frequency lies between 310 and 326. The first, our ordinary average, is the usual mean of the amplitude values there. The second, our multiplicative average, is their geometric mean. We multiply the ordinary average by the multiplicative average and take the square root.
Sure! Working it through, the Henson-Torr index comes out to 62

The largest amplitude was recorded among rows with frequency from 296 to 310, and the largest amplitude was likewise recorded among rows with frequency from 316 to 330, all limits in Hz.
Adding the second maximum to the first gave 133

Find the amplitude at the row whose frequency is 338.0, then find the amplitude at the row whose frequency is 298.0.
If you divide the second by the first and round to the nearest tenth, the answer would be 1.0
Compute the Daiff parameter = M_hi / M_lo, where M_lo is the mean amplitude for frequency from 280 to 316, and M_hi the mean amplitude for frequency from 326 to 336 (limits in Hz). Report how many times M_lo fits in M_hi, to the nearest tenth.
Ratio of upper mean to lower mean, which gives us 1.1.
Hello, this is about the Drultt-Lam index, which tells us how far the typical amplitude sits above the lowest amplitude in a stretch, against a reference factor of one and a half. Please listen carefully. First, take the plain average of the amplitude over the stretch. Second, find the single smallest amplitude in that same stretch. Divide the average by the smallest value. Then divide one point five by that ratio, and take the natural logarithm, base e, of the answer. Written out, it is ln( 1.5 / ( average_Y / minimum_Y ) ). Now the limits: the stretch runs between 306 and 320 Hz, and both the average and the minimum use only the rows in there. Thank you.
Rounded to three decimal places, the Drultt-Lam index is 0.395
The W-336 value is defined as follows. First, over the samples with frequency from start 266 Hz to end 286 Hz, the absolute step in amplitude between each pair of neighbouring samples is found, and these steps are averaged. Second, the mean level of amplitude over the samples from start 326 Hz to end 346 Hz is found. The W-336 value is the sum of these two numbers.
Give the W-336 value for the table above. 72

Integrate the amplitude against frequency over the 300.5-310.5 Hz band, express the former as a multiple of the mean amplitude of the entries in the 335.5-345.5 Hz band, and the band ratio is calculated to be 10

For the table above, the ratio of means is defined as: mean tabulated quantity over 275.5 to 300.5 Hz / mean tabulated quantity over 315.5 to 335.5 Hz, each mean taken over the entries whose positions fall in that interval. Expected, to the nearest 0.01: 0.81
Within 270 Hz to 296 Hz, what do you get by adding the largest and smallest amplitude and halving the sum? 50.0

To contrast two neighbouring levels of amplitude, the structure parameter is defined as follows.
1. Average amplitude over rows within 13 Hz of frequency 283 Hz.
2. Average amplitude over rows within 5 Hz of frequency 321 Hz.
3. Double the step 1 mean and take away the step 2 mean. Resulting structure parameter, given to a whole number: 31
